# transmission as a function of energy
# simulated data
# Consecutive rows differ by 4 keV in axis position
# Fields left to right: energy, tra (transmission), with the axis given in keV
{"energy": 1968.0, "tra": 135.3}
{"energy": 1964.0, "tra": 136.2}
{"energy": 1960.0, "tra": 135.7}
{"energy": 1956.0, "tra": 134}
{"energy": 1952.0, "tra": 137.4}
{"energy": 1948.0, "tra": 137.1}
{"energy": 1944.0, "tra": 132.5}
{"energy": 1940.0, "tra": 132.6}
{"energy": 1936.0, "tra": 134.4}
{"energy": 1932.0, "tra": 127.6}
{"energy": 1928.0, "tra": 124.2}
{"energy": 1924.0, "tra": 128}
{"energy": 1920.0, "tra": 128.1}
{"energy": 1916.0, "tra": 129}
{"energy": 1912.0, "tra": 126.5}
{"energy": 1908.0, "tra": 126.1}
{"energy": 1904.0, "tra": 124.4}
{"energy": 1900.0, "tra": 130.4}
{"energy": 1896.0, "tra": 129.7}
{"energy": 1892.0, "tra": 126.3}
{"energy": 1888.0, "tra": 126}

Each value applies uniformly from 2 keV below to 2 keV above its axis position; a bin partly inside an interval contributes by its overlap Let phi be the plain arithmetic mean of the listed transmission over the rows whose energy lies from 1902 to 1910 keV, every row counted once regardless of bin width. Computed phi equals 125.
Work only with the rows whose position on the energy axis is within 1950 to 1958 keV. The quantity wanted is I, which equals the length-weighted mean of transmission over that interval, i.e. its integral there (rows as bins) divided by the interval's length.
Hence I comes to 136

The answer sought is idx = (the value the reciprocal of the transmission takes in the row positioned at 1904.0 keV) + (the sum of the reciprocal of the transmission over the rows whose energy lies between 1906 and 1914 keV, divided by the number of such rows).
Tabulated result 0.0160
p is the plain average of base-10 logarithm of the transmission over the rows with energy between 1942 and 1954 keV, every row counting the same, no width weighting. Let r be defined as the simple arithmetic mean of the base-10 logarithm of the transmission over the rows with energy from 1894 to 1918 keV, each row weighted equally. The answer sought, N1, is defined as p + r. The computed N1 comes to 4.24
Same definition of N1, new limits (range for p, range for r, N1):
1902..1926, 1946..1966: 4.24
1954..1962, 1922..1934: 4.23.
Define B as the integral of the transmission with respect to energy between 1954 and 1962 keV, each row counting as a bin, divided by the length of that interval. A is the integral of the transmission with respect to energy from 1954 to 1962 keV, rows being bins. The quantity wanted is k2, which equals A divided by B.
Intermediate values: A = 1079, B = 135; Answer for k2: 8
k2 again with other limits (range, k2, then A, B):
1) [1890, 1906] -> 16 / 2043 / 128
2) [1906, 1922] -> 16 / 2039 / 127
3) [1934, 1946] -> 12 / 1598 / 133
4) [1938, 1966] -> 28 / 3782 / 135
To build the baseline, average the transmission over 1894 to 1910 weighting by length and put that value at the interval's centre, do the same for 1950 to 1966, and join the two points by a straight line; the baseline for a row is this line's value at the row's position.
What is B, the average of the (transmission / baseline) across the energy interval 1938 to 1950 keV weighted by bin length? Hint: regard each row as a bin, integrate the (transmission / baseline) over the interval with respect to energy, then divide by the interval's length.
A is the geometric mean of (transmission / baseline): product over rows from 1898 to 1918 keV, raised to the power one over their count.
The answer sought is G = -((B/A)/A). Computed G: -1.02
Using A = 0.990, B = 1.00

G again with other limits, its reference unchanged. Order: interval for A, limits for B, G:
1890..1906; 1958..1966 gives -0.99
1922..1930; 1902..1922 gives -1.06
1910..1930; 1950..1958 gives -1.05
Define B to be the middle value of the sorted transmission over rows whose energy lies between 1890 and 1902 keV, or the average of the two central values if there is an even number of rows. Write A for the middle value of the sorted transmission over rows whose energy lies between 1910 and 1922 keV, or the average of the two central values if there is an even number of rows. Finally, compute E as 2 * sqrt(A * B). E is 258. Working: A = 128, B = 130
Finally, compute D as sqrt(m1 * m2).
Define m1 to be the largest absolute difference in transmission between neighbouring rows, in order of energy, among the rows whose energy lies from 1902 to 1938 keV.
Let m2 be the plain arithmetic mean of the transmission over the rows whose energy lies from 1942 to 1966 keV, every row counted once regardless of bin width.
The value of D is 30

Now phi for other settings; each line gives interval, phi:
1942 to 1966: 135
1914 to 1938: 129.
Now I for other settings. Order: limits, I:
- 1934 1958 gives 135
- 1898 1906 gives 127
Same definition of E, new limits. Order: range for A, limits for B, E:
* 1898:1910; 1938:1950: 259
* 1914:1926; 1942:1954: 265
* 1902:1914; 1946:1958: 263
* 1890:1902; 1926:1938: 257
